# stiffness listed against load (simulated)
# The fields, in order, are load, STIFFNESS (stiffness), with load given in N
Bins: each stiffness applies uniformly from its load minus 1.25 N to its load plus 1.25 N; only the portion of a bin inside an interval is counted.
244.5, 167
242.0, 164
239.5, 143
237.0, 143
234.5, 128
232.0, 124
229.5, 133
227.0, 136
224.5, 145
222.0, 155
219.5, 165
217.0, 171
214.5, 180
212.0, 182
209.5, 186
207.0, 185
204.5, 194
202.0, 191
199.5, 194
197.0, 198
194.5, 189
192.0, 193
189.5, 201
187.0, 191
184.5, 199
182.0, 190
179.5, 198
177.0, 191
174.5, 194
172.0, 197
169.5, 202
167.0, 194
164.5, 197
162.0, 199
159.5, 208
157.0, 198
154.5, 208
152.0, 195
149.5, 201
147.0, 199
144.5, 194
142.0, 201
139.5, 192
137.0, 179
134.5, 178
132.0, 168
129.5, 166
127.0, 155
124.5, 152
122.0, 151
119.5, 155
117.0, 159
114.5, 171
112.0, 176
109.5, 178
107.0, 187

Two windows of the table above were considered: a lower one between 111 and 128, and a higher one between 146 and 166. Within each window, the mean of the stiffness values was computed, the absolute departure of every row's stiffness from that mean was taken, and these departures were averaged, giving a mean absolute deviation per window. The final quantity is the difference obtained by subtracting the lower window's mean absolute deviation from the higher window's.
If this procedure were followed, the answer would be -4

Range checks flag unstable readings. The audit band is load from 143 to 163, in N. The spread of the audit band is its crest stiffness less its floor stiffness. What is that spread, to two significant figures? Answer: 14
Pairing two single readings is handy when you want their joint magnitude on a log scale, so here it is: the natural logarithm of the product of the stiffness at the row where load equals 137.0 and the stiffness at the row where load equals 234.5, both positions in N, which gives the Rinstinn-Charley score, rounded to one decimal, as 10.0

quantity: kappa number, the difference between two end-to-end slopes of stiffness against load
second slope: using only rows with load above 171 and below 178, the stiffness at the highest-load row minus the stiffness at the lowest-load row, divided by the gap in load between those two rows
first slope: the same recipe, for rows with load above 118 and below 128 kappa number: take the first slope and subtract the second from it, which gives 1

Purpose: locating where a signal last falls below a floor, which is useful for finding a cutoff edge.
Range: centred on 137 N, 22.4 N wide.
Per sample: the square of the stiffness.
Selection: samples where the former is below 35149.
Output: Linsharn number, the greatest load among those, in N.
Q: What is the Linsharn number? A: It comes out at 137.0 N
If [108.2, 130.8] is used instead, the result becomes 129.5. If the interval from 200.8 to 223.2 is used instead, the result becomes 222.0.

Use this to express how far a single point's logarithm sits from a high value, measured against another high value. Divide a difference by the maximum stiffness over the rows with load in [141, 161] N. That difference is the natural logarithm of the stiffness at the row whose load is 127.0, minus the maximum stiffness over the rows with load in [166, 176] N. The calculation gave -0.95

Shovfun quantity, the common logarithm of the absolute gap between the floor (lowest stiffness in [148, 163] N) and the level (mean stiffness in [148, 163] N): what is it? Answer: 0.81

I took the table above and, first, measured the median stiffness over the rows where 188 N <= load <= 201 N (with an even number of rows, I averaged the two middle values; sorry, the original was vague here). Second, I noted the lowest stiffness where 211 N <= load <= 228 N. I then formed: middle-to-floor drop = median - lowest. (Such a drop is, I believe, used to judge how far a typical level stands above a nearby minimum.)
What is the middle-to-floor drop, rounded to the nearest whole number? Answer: 58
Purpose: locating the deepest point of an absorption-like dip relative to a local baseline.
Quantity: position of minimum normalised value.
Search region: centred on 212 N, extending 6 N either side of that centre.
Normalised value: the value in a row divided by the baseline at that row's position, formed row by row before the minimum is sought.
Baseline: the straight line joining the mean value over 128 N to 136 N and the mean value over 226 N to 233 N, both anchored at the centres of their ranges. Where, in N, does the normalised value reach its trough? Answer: 217.0 N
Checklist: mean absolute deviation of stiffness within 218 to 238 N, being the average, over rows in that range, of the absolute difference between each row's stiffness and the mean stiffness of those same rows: 11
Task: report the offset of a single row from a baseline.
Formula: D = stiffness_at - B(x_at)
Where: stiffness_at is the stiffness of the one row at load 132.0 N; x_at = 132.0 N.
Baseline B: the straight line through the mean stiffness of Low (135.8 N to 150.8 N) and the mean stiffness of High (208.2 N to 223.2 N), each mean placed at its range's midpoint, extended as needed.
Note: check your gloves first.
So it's -30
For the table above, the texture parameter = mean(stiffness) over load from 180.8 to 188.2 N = 193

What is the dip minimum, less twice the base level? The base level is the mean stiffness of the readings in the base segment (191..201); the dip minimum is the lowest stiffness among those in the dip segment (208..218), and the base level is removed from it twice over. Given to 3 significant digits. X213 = -216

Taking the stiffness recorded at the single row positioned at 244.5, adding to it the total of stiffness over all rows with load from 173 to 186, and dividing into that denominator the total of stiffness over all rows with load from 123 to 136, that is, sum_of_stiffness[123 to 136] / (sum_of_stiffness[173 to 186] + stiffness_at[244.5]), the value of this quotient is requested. 0.72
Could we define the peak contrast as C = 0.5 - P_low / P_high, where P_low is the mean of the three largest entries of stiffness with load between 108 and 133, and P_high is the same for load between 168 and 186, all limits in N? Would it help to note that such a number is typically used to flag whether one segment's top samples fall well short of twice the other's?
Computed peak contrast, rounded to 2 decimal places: -0.38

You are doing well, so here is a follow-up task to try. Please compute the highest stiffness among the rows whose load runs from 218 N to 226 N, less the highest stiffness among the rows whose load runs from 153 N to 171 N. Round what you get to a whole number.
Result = -43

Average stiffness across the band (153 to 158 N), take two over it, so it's 0.0099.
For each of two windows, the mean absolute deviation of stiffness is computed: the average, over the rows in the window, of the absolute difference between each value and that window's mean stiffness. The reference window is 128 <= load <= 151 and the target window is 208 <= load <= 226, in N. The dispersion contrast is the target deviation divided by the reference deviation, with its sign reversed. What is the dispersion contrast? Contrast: -1.0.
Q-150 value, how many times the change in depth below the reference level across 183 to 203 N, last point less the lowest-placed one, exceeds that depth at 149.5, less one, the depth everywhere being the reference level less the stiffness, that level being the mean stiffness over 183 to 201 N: -2.3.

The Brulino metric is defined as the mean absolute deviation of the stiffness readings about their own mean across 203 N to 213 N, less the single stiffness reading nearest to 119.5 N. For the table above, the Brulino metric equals -151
